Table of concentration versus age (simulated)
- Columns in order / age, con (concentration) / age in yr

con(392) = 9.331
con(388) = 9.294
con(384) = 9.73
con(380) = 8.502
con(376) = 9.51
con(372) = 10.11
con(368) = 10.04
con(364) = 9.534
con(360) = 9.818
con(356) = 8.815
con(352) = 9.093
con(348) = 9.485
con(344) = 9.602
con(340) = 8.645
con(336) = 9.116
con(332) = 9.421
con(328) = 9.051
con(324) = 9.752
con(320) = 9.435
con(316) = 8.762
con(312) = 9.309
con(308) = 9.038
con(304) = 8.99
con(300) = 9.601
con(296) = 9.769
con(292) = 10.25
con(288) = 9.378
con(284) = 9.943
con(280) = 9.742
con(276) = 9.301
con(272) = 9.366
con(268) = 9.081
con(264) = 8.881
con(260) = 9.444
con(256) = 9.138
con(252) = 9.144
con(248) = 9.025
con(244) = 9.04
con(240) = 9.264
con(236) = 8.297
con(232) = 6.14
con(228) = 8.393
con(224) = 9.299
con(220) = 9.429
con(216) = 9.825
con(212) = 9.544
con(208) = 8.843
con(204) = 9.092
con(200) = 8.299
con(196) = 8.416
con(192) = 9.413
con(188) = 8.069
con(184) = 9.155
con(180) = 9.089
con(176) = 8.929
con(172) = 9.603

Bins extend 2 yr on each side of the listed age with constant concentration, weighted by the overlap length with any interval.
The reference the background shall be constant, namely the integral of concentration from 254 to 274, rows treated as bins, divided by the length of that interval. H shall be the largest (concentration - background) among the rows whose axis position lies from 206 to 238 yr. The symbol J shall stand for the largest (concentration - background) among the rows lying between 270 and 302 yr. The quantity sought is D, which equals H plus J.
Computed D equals 1.7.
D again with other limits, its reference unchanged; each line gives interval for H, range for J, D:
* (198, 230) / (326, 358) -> 1.1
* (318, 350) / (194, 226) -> 1.2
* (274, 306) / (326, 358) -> 1.5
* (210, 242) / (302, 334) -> 1.2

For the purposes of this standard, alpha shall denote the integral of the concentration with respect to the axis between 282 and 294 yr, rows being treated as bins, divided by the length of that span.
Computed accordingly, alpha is 9.86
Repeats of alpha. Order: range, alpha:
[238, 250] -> 9.11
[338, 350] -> 9.24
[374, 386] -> 9.25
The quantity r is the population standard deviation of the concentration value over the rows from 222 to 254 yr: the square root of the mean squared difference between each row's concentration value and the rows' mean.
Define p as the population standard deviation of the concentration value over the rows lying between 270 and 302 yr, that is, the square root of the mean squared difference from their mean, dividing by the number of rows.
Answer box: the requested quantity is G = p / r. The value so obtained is 0.3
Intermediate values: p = 0.31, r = 1.0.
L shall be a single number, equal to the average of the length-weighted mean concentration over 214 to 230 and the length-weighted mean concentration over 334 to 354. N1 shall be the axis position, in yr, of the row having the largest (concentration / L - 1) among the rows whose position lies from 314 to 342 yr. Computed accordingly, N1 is 324 yr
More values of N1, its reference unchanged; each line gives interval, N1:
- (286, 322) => 292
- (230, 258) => 240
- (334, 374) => 372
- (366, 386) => 372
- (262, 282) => 280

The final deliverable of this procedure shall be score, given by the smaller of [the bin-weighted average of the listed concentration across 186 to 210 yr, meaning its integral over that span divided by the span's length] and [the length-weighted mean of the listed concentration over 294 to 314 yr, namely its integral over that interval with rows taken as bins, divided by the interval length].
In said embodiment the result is 8.7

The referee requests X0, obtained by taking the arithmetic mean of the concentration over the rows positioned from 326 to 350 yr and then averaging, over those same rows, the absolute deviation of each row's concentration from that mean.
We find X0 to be 0.28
